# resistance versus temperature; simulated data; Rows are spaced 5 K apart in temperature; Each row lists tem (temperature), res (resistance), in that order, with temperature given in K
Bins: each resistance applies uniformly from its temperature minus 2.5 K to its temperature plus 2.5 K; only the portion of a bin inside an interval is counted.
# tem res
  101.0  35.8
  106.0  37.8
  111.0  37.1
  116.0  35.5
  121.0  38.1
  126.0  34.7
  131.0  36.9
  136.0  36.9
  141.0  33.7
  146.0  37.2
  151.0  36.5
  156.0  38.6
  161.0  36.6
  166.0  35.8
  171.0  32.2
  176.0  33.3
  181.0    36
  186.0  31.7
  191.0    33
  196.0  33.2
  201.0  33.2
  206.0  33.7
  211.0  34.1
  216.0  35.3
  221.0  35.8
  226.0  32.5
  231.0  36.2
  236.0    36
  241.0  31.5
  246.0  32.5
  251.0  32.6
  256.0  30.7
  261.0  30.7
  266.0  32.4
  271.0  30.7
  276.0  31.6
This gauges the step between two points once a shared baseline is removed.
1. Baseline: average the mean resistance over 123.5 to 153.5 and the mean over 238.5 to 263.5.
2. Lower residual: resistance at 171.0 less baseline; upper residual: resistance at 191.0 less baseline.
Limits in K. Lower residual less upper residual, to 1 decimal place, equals -0.8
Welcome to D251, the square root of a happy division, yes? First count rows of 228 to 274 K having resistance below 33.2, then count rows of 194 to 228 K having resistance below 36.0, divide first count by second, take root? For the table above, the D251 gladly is 1.0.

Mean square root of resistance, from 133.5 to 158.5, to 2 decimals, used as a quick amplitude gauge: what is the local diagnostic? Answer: 6.05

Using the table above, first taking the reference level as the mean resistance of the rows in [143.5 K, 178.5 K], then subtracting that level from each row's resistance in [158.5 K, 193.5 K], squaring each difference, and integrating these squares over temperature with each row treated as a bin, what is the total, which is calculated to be 216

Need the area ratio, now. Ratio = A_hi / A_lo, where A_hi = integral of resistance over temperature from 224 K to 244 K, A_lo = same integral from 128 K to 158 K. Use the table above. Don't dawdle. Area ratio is 0.6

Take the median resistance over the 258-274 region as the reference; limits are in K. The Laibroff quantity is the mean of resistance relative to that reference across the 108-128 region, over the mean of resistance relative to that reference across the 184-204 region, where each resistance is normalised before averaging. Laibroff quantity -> 1.11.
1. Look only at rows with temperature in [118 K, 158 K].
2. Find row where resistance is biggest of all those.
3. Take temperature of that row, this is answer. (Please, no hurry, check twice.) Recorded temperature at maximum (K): 156.0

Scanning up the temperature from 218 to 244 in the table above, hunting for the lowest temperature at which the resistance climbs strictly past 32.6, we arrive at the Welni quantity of 221.0 K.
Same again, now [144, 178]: 146.0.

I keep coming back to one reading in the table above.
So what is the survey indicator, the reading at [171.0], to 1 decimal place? 32.2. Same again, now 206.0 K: 33.7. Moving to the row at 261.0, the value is 30.7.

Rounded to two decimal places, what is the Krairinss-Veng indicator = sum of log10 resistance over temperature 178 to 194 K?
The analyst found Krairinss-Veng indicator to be 4.58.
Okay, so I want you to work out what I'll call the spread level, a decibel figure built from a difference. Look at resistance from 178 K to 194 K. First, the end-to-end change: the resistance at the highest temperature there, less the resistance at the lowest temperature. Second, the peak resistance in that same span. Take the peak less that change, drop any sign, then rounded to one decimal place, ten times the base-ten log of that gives 15.9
